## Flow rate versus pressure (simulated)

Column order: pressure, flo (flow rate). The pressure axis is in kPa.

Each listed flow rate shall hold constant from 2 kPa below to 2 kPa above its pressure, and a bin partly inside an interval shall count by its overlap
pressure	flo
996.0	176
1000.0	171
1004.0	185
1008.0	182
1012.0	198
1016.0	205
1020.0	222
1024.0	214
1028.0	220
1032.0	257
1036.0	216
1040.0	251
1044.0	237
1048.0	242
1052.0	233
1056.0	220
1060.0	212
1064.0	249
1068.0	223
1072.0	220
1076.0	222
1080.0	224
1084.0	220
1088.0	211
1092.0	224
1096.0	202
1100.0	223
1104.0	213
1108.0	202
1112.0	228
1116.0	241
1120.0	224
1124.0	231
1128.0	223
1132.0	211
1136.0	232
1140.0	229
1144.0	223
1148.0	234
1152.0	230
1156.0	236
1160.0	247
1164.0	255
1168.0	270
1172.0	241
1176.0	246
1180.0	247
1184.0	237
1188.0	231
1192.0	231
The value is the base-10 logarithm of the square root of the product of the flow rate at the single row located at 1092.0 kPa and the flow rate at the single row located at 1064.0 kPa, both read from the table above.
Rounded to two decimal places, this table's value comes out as 2.37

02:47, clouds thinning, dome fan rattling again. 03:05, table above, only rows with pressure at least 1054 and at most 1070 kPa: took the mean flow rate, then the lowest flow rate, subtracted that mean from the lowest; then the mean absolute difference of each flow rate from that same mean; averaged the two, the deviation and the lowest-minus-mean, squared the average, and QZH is 1.6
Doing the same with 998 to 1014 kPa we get 7.6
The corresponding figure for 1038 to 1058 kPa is 18.1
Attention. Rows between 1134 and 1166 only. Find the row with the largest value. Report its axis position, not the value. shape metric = 1164.0 kPa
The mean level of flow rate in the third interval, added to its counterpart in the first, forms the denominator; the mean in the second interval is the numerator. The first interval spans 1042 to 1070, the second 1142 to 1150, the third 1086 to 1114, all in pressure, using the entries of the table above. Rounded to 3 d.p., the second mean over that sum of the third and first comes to 0.513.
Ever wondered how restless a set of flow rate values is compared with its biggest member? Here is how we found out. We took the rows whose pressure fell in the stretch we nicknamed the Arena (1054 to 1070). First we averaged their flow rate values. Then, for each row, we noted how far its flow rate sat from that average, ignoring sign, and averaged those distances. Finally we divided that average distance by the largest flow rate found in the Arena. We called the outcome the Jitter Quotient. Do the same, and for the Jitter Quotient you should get 0.046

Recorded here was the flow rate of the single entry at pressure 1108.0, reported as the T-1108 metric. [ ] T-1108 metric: 202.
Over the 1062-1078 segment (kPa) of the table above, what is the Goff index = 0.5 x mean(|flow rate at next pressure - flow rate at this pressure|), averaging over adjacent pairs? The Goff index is 5.2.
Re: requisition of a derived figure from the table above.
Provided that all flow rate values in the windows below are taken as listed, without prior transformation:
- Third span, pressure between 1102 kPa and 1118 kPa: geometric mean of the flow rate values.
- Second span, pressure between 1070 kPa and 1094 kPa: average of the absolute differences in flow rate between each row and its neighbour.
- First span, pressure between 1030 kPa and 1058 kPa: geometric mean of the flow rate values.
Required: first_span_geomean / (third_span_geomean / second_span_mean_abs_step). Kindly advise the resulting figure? 6.4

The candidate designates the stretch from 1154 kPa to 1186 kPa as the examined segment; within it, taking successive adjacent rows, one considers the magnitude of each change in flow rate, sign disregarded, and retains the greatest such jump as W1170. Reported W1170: 29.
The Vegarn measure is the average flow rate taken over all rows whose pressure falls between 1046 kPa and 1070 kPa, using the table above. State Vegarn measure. 230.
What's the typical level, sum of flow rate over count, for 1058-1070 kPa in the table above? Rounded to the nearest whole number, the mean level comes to 228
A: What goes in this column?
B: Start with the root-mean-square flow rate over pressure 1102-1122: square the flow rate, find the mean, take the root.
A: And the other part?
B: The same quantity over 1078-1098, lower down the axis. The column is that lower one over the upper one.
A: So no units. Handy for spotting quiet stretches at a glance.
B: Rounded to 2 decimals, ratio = 0.97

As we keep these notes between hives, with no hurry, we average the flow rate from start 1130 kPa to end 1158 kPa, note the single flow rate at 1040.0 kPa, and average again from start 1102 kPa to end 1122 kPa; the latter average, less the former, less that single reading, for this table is -257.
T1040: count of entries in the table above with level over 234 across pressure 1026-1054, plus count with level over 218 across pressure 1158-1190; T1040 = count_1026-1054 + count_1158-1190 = 12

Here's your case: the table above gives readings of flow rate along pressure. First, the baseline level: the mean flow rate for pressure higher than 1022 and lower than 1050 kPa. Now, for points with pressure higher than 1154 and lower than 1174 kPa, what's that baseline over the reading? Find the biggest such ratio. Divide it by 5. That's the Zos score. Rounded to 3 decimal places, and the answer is 0.198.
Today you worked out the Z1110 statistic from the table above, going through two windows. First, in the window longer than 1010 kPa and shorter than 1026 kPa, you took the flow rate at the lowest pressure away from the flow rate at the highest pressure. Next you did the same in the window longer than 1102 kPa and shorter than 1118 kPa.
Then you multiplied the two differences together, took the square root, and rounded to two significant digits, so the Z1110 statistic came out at 21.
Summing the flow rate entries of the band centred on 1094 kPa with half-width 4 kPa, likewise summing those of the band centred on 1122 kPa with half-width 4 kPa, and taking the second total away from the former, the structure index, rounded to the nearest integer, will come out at -29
